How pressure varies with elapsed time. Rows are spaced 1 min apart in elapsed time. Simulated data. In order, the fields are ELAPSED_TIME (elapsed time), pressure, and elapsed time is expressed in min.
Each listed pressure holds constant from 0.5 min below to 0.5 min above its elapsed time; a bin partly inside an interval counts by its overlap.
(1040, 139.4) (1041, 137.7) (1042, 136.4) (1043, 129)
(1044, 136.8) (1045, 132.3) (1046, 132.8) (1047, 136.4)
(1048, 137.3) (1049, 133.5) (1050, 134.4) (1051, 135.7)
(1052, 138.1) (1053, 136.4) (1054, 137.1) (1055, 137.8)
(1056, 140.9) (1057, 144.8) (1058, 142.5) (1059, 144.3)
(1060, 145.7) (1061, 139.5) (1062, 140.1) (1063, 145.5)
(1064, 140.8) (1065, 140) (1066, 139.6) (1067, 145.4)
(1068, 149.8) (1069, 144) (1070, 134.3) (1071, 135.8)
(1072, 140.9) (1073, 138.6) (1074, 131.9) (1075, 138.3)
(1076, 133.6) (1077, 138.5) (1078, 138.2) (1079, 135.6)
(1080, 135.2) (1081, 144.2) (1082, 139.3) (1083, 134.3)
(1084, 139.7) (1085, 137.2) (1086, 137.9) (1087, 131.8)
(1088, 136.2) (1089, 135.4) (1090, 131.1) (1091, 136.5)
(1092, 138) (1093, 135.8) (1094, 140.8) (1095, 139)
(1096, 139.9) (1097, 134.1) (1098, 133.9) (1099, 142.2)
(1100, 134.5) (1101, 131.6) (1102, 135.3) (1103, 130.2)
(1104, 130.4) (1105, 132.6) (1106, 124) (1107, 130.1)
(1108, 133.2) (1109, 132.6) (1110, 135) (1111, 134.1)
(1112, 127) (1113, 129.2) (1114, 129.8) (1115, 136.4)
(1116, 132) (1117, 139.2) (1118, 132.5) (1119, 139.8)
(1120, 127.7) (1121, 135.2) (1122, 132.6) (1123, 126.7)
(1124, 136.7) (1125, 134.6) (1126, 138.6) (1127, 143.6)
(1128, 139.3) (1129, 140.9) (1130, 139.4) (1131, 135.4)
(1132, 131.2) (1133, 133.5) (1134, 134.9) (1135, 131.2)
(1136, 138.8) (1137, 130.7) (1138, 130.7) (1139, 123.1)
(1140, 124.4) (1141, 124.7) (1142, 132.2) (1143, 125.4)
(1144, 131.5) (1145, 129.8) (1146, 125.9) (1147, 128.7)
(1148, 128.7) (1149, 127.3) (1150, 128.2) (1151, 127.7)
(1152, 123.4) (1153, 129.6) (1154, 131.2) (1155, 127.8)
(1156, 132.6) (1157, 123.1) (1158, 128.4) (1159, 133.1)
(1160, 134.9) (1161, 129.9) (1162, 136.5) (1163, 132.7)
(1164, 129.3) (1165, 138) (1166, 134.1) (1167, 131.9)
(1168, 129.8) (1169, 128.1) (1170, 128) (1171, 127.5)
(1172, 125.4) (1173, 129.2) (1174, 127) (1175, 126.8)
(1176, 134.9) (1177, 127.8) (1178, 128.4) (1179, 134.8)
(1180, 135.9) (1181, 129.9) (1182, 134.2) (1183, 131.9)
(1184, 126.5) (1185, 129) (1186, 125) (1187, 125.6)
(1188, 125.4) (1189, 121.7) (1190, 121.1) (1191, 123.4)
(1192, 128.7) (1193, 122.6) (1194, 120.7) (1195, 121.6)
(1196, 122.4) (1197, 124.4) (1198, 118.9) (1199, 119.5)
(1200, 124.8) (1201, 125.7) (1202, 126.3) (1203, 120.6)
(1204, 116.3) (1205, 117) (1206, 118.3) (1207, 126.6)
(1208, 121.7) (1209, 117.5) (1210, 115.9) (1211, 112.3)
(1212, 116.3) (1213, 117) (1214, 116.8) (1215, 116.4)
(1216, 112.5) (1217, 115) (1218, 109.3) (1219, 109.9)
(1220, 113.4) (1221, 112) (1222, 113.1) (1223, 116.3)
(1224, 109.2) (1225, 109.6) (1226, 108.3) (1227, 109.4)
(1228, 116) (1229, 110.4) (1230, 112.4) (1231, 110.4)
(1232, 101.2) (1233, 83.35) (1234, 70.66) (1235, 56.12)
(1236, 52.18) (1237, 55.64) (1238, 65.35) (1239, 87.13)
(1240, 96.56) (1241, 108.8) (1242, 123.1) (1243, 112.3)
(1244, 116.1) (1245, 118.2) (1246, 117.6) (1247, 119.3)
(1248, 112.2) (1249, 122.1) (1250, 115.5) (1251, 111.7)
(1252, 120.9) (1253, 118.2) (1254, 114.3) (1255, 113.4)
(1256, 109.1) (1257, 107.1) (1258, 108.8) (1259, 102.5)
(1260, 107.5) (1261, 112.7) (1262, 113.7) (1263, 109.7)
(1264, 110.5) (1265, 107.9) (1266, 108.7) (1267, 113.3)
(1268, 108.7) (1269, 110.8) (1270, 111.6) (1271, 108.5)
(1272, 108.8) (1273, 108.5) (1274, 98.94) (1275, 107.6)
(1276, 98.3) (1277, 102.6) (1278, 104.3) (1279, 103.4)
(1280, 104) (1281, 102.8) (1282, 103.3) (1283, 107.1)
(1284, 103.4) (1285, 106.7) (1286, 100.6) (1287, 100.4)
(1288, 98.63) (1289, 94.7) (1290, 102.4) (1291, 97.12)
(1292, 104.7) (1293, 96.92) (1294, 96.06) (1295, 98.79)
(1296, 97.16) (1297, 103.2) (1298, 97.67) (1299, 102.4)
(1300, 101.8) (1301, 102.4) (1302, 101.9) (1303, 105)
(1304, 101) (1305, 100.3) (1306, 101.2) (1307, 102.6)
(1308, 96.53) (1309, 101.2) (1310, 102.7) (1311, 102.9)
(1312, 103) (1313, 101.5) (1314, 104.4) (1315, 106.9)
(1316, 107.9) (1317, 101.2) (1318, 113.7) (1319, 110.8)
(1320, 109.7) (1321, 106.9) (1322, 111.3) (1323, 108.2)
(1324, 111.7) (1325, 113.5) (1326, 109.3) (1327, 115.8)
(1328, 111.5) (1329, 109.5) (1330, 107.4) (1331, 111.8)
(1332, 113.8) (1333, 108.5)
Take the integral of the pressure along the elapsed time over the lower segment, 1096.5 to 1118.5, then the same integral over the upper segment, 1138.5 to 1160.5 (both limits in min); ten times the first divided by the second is 10.3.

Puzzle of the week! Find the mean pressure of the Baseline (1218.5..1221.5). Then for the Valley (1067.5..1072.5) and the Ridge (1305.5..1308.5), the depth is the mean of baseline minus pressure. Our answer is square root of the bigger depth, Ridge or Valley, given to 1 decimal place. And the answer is 3.4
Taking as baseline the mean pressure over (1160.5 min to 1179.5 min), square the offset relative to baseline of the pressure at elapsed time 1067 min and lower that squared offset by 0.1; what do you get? 221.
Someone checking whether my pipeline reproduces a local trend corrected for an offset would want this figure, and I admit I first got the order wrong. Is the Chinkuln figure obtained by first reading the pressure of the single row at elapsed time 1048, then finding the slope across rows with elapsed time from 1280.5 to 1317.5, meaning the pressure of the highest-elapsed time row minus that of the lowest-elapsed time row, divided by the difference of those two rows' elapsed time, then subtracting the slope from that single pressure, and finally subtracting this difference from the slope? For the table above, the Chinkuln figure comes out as -137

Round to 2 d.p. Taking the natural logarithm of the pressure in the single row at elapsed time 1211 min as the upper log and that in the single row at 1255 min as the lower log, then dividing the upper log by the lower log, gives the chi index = 1.00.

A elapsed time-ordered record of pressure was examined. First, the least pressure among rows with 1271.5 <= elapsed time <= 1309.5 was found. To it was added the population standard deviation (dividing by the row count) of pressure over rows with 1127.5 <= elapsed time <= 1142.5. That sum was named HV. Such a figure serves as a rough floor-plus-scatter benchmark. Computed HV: 100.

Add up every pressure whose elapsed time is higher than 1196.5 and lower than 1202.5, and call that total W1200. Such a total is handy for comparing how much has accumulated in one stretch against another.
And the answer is 740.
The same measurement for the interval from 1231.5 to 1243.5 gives 1012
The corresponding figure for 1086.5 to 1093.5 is 945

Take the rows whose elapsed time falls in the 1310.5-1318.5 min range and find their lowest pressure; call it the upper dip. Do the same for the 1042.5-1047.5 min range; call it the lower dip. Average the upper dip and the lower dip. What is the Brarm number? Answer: 115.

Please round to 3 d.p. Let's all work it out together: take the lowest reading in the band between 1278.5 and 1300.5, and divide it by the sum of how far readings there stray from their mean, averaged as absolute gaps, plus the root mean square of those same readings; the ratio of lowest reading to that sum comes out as 0.910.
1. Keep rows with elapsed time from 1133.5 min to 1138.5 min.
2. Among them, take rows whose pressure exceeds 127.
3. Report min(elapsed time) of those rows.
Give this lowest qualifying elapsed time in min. 1134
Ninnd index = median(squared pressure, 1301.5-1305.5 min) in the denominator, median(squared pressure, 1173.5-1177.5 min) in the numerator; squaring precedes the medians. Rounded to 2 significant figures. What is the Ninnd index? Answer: 1.6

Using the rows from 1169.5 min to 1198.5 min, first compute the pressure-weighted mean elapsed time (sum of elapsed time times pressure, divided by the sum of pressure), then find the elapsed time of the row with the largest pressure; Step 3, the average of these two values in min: 1181.9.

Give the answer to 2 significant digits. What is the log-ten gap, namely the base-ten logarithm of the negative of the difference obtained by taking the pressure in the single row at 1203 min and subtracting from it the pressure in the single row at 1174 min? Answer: 0.81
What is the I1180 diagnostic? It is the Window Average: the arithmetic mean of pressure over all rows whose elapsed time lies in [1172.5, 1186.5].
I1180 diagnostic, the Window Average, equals 130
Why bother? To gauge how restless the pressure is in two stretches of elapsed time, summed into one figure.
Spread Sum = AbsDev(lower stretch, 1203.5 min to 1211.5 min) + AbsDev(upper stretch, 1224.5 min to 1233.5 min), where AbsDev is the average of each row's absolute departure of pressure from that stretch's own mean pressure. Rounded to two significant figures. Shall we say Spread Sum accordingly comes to 9.4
